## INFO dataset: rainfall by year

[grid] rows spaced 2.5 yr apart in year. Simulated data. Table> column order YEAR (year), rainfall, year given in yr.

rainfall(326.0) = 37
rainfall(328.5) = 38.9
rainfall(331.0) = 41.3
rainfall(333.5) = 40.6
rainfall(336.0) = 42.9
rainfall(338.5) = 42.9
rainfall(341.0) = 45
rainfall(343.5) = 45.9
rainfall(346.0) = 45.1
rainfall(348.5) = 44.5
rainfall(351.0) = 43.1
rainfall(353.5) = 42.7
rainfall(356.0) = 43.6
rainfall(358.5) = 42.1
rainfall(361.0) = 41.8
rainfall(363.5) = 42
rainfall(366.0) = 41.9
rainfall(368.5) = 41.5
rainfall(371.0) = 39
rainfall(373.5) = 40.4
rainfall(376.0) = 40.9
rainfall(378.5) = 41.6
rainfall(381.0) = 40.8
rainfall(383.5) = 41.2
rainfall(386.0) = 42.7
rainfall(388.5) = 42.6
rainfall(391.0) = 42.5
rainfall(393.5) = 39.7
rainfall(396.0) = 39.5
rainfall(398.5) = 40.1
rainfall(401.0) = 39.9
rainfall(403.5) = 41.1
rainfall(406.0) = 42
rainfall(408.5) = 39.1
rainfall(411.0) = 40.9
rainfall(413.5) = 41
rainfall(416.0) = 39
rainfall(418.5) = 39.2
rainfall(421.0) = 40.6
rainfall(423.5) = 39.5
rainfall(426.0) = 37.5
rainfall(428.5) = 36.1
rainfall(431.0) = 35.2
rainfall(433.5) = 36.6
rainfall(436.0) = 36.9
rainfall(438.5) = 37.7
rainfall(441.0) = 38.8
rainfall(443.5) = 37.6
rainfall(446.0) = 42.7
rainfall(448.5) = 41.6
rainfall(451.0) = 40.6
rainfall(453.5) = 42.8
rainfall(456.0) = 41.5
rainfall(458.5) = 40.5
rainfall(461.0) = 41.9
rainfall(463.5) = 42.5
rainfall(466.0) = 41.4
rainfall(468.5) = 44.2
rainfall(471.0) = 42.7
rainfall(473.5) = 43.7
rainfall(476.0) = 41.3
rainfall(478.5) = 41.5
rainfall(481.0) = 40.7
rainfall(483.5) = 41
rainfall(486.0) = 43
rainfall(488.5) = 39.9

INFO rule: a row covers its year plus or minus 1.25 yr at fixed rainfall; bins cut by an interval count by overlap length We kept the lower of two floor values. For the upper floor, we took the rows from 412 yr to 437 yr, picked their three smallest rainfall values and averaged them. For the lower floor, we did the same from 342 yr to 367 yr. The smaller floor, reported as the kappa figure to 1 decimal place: 36.0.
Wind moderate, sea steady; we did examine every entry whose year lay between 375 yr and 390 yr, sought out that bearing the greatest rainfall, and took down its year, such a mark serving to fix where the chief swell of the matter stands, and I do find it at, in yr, 386.0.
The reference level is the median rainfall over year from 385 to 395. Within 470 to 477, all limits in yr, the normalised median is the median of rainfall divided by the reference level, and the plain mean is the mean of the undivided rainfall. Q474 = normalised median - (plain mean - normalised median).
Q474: -40.6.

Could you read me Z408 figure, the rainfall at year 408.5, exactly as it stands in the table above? 39.1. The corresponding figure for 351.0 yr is 43.1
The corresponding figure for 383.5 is 41.2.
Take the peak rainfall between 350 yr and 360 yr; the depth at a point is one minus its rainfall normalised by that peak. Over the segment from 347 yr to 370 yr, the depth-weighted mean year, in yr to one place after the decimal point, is 363.6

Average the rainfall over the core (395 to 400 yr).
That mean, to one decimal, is 39.8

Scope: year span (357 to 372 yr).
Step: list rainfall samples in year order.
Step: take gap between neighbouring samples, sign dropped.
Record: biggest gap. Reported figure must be 2.5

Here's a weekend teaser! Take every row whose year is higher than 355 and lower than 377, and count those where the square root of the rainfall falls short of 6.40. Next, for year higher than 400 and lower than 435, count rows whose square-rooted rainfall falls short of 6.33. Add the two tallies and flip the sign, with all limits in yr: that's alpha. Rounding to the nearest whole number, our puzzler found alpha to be -12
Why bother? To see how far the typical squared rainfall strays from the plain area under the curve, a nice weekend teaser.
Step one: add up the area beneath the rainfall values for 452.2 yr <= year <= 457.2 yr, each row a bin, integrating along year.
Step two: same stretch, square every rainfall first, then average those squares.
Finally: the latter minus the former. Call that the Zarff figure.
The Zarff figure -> 1566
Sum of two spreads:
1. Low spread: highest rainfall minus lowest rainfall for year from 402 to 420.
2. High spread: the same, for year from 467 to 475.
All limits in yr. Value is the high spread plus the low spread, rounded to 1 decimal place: 4.5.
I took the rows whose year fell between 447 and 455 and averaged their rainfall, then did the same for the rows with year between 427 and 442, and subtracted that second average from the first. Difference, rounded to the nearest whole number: 5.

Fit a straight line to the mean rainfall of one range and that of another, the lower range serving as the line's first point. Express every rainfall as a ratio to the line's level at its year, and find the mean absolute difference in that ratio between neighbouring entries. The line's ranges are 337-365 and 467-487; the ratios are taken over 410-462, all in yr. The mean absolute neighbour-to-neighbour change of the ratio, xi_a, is 0.032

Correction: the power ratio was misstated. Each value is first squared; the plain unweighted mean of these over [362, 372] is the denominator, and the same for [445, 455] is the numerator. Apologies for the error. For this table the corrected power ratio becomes 1.04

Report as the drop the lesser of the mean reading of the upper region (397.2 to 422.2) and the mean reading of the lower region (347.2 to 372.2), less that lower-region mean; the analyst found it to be -1.9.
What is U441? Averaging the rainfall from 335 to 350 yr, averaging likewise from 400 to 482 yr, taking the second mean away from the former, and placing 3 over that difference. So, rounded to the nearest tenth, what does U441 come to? 0.7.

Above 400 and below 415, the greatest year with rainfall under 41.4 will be 413.5 yr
